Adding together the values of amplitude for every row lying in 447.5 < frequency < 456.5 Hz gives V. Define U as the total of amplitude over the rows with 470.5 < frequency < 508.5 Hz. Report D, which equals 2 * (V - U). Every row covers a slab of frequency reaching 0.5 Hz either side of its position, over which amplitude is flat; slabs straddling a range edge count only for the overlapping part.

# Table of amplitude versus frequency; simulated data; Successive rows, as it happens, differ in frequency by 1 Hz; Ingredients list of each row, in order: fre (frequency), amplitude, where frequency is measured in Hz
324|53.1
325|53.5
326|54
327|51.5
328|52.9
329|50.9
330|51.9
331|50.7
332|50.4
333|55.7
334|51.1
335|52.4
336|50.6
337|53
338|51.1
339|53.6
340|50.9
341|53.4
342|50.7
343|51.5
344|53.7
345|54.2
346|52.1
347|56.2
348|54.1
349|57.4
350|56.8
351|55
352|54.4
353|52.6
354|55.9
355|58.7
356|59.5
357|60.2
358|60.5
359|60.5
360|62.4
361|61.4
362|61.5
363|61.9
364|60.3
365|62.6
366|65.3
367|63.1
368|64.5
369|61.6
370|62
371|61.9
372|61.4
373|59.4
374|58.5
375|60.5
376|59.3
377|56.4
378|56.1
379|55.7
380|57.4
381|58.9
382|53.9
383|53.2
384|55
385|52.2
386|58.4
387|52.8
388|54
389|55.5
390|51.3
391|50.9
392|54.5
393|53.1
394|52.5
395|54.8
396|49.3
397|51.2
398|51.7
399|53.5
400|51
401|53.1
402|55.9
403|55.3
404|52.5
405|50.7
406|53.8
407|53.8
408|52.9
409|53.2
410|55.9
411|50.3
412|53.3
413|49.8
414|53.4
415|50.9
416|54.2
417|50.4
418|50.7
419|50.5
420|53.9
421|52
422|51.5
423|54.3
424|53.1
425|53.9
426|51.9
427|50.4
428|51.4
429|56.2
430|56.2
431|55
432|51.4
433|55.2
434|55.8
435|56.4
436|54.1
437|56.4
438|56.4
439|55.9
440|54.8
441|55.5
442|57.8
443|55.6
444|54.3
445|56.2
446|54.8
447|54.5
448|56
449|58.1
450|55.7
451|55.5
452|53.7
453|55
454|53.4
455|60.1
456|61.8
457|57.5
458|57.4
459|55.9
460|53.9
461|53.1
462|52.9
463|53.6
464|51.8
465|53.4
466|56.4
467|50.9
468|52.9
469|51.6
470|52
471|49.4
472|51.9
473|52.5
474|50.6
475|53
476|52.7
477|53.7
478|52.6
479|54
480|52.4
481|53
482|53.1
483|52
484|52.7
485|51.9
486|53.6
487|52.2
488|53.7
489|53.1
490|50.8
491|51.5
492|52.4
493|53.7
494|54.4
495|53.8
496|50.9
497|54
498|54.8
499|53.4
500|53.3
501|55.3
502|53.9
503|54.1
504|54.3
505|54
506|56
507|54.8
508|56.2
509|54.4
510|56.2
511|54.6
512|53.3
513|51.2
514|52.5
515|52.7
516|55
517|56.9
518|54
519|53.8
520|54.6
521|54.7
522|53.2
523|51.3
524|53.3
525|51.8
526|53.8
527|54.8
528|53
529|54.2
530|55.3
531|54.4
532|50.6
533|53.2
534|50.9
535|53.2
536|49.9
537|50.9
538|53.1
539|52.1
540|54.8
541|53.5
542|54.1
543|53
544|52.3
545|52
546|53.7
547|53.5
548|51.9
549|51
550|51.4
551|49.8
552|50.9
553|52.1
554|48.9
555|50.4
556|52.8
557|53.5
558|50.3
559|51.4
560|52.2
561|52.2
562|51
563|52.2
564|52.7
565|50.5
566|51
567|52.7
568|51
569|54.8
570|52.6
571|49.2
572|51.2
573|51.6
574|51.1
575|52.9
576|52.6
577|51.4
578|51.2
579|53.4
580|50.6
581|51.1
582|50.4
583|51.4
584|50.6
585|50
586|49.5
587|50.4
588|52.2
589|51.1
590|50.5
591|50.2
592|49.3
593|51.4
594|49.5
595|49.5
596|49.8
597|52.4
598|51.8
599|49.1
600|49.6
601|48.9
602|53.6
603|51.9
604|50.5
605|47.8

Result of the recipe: -3021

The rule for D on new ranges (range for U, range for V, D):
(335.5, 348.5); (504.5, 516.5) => -68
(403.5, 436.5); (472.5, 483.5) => -2339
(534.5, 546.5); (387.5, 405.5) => 636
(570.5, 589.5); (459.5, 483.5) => 583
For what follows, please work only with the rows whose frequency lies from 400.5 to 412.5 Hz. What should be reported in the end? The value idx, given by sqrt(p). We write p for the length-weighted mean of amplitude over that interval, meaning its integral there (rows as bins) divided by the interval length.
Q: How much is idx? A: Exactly 7.31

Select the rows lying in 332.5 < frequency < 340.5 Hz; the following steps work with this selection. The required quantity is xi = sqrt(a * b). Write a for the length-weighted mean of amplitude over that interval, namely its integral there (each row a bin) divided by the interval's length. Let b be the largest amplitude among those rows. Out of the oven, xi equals 54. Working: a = 52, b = 55.7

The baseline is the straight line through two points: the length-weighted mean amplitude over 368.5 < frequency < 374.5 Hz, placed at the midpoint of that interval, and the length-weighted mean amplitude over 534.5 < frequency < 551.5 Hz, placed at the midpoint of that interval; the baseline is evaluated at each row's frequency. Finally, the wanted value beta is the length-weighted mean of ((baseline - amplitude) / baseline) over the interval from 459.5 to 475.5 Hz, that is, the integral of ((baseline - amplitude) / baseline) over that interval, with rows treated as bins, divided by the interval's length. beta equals 0.064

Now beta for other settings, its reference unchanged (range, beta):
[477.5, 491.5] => 0.048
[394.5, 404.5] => 0.111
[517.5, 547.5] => -0.004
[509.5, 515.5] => 0.008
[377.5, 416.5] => 0.102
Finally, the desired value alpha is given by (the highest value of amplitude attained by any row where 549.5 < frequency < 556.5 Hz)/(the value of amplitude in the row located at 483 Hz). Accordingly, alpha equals 1.02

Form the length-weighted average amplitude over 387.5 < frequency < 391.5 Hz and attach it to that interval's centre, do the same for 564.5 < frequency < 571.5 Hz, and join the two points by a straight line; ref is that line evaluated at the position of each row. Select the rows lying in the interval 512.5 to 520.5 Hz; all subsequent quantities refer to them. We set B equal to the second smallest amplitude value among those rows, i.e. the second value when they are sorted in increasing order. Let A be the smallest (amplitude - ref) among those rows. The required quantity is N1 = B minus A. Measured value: 53.4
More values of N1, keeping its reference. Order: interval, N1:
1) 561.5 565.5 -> 52.2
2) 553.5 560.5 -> 53.2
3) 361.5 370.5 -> 54.3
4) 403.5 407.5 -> 54.6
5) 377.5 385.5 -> 54.0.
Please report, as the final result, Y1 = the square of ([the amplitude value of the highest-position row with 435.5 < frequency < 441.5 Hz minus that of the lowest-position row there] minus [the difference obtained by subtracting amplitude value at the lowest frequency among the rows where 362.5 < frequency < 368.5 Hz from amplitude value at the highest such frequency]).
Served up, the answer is 1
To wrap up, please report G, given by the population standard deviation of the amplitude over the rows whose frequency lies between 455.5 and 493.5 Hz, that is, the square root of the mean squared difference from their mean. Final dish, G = 2.2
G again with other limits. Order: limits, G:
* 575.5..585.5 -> 1.0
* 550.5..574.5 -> 1.3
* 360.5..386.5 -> 3.4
